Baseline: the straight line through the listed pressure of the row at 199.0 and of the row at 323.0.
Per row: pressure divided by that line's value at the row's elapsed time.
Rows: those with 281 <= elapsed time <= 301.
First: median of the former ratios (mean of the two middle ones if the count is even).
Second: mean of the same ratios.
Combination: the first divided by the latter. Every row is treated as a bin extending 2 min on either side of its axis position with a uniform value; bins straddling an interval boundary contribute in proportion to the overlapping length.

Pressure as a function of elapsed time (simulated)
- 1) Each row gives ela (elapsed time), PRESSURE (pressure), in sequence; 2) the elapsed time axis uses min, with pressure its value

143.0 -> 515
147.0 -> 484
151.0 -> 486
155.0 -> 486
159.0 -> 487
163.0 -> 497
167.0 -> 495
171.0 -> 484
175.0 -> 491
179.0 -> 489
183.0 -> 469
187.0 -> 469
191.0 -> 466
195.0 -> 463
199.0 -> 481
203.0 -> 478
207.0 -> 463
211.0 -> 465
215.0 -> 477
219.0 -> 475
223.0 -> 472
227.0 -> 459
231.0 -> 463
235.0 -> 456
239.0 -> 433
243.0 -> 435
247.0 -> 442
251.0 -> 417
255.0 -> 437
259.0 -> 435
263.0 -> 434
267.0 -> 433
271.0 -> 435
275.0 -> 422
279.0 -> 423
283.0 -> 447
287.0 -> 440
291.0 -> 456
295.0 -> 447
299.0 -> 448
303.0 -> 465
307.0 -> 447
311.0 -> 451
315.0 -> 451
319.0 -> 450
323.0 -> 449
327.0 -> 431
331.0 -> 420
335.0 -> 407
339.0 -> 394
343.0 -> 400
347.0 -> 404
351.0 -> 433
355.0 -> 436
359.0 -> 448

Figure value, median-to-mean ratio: 1.00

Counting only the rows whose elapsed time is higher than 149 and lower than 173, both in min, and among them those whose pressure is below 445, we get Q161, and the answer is 0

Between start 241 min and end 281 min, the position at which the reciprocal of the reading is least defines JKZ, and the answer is 247.0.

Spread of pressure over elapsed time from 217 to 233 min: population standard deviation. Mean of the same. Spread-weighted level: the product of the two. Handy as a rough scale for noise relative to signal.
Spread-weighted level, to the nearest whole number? 3035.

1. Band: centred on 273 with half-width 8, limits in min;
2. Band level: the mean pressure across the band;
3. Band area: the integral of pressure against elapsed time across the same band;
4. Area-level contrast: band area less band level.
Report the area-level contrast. 6424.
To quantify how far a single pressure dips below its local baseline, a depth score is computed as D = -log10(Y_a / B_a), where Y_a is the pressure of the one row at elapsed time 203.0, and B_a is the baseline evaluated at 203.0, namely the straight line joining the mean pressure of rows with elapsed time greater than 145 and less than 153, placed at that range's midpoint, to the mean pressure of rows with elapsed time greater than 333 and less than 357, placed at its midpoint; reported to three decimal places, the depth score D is -0.012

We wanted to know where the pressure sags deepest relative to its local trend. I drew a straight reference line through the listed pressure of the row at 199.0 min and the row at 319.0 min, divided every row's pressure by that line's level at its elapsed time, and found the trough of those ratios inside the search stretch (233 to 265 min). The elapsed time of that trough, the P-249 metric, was 251.0 min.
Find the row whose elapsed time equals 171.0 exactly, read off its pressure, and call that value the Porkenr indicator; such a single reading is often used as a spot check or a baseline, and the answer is 484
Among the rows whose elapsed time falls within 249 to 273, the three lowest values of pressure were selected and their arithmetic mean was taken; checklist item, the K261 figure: 428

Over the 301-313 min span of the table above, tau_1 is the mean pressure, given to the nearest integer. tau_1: 454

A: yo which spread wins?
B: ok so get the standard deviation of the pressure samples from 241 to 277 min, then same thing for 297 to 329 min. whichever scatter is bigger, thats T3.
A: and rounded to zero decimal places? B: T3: 9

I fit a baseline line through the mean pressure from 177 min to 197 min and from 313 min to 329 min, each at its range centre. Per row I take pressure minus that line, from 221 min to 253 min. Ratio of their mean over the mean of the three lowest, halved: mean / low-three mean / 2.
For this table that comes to 0.2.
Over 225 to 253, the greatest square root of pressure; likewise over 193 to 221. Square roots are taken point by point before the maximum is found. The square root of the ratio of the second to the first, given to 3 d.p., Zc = 1.010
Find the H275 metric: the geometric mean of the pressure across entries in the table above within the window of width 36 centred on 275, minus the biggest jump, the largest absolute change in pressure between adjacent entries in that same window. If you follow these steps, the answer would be 412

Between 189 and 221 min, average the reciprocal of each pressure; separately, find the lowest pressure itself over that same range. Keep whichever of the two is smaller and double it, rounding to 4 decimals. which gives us 0.0042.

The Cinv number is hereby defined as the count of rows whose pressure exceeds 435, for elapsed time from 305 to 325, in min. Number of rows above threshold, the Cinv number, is 5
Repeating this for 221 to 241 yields 4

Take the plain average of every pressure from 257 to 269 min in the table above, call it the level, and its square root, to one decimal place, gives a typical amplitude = 20.8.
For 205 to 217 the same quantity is 21.6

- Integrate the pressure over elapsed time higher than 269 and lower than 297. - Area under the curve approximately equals 12280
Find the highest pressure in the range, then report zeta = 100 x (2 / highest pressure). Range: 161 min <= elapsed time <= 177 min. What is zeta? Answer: 0.402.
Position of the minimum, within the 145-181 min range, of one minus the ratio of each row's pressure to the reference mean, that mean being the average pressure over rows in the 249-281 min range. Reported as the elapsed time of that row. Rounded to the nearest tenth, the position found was 163.0 min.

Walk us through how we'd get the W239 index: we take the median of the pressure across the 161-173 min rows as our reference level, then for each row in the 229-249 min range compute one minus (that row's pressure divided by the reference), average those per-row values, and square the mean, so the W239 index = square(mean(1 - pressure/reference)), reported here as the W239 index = 0.010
